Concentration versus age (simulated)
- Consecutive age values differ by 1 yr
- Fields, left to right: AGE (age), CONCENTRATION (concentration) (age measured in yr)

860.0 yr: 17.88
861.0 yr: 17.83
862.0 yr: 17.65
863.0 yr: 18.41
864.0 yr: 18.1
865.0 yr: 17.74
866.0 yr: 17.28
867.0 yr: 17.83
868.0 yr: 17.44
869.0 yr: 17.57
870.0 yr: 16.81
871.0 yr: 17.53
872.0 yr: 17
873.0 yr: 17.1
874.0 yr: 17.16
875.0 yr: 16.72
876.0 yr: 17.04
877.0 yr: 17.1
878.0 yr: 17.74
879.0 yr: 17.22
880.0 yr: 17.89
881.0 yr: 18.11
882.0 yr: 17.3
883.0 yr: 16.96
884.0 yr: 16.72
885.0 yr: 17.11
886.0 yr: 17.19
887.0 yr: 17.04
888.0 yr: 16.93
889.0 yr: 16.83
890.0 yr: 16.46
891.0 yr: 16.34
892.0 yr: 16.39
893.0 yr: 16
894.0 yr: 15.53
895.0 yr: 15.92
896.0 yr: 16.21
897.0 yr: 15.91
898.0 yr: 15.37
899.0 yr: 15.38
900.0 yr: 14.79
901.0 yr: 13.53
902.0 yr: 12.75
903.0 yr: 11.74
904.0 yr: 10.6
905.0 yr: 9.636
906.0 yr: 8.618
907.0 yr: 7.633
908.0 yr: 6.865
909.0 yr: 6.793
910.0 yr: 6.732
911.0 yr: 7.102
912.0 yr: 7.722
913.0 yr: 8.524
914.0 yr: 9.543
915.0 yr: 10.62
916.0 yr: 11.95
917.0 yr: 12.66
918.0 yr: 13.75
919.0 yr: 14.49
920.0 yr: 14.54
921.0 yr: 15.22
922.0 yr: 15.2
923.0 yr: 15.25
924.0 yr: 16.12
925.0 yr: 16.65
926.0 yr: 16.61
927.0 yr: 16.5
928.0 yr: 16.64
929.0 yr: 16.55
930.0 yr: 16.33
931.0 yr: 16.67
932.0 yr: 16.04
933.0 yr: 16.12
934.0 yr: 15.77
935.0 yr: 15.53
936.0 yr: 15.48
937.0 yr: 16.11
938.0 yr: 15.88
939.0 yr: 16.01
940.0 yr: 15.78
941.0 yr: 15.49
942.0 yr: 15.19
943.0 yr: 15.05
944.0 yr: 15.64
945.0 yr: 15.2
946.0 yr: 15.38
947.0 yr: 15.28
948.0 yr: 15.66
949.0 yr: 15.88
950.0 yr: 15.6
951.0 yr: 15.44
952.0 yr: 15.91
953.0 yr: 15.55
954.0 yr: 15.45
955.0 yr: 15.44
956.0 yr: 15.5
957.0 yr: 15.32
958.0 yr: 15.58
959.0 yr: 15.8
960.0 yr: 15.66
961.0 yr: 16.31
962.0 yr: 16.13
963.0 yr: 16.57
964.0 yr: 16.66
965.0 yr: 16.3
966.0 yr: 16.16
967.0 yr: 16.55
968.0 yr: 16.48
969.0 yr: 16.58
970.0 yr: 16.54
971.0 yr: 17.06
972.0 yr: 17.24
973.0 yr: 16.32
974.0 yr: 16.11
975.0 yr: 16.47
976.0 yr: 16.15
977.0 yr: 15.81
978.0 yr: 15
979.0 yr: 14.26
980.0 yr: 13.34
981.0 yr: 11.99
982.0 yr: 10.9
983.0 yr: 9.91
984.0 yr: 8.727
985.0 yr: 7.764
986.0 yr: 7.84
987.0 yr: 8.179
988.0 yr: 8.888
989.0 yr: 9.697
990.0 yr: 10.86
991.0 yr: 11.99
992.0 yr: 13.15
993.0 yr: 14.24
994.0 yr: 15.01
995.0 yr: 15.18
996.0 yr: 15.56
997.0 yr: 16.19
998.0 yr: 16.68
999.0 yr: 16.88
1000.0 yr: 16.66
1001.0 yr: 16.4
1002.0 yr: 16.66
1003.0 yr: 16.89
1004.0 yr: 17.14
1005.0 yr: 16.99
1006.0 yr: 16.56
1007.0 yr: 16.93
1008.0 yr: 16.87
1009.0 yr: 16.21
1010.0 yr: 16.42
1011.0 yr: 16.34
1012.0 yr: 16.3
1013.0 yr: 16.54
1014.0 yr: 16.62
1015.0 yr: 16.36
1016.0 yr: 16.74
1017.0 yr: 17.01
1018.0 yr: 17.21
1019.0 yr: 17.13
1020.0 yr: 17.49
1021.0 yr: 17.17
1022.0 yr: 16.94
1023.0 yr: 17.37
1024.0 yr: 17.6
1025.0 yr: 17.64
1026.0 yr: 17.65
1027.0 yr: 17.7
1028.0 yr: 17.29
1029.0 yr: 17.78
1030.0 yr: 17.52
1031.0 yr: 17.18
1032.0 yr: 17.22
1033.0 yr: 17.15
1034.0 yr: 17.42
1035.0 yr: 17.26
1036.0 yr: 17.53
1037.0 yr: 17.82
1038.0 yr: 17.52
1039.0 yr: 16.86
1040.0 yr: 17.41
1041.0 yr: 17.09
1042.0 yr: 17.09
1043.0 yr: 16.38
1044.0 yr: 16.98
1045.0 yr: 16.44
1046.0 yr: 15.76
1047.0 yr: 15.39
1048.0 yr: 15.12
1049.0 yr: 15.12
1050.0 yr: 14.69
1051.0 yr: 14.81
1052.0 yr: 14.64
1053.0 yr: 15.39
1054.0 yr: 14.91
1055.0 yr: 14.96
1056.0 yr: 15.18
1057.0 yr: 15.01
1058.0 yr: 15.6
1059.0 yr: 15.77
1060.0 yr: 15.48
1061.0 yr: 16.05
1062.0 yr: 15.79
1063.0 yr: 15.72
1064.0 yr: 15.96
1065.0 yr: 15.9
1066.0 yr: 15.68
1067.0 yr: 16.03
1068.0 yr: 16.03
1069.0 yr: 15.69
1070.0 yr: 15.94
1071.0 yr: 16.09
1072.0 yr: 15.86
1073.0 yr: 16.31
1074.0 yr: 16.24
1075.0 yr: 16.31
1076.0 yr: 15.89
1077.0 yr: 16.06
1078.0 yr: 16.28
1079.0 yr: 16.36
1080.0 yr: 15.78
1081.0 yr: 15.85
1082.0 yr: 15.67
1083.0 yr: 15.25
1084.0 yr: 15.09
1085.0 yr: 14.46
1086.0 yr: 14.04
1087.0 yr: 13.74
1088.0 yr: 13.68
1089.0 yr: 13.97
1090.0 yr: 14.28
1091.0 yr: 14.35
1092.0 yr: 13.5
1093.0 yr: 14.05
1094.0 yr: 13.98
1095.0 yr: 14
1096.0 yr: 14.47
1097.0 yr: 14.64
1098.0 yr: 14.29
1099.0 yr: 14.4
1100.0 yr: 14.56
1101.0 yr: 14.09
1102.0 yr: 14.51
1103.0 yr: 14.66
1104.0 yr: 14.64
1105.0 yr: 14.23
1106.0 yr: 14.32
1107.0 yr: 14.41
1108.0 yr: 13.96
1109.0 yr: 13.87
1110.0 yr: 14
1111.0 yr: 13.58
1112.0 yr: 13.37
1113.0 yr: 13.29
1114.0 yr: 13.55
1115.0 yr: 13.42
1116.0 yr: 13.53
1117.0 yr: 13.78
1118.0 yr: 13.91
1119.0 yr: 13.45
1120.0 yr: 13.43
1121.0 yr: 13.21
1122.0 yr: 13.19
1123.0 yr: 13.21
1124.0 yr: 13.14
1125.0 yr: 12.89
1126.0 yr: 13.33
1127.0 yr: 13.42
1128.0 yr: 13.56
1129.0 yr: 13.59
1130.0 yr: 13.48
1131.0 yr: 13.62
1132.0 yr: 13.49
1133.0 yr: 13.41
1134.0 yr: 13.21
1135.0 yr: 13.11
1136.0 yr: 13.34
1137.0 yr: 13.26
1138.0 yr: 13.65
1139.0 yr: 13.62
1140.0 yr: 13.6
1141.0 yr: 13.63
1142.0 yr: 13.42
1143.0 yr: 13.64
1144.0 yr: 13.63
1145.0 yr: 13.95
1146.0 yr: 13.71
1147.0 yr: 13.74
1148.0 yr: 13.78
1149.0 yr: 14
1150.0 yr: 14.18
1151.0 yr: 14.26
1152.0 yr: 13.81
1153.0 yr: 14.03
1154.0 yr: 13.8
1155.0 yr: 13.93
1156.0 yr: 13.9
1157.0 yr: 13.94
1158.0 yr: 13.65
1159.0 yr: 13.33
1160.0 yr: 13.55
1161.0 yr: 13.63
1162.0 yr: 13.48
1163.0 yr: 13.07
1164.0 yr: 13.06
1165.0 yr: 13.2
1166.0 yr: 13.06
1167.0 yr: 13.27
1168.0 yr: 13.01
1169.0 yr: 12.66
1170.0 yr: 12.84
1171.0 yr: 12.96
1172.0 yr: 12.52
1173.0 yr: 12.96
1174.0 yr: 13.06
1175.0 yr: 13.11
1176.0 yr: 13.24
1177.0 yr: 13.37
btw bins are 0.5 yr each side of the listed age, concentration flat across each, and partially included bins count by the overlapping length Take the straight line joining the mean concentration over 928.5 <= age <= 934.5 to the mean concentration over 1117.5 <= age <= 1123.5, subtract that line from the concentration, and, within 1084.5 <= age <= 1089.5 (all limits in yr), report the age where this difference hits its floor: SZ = 1088.0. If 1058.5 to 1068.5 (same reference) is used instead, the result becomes 1060.0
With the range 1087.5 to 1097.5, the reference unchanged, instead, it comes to 1092.0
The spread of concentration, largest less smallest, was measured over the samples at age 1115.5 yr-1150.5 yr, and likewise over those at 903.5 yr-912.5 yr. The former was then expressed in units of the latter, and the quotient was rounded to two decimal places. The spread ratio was 0.33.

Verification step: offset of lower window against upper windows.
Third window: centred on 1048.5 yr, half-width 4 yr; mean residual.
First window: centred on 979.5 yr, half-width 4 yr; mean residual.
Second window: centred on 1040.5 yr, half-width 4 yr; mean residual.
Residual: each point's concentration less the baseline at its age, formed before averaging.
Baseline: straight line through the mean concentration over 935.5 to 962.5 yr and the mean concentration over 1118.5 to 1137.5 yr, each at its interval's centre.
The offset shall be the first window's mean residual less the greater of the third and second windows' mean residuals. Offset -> -4.5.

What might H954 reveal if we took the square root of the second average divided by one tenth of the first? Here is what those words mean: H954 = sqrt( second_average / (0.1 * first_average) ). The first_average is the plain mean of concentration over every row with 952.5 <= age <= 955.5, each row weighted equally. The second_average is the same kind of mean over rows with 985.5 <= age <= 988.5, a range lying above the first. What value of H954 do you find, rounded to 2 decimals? 2.32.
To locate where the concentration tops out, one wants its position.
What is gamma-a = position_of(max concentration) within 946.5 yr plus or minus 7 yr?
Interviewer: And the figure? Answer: 952.0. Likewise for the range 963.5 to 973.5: 972.0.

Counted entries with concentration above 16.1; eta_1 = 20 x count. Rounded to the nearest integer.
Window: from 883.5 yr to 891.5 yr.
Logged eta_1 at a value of 160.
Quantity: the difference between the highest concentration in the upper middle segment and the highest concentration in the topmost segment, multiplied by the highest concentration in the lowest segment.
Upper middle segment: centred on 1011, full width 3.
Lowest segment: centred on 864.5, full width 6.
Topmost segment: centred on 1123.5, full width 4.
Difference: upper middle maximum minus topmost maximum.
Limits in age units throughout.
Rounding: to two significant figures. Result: 59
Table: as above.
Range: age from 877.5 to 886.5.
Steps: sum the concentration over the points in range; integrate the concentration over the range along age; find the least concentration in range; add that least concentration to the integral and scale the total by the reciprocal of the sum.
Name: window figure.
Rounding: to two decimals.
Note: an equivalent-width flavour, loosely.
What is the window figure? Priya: 1.11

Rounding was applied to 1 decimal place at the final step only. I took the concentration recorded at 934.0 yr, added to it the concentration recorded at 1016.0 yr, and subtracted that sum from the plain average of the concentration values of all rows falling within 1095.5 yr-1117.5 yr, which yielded -18.4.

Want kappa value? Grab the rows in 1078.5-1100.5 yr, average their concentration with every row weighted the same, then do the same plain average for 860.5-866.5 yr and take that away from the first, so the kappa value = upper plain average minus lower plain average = -3.3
